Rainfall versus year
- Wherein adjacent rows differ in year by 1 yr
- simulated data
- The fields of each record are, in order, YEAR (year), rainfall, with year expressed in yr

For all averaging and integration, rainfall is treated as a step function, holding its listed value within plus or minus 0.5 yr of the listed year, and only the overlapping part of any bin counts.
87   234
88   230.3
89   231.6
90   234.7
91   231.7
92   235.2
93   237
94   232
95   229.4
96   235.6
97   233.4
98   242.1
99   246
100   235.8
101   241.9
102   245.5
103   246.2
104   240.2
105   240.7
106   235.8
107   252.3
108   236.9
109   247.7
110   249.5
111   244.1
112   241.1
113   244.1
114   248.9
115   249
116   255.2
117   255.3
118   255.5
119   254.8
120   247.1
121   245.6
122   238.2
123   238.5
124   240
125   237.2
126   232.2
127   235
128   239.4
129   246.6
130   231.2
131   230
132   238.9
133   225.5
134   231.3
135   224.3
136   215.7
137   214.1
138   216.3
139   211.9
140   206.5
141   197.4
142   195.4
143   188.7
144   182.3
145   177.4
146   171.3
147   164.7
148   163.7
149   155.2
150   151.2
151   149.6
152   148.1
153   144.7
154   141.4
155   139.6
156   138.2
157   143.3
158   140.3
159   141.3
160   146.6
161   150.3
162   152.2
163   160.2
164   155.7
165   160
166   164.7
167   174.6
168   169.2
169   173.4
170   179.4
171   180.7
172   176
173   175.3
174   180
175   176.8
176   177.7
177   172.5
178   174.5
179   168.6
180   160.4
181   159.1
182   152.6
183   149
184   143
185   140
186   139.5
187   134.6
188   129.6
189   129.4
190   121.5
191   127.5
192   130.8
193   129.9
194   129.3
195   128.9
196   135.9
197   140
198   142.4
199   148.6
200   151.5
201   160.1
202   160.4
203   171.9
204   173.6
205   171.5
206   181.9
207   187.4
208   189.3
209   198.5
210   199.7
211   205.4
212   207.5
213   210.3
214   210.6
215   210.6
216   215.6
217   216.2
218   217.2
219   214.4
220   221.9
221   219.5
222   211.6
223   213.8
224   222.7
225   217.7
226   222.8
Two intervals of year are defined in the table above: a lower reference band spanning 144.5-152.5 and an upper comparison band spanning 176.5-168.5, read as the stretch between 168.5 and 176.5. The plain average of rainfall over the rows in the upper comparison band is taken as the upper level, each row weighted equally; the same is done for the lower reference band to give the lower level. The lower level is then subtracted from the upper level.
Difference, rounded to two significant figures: 17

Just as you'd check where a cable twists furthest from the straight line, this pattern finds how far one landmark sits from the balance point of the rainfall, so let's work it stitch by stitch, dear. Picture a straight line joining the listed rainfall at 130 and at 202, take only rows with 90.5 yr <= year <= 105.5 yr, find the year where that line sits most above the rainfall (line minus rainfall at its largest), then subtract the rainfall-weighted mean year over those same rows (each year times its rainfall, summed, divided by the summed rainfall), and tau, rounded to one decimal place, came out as -7.1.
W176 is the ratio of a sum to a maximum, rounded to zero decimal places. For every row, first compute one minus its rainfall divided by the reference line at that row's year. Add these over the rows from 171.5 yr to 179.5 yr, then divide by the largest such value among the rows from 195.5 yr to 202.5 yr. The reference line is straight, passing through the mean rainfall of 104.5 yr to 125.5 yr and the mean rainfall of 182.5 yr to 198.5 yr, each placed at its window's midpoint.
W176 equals 13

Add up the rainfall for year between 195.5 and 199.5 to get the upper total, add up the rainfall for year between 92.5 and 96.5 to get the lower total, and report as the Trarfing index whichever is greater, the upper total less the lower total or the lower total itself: 934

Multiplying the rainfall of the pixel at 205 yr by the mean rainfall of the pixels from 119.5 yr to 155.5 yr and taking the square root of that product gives 187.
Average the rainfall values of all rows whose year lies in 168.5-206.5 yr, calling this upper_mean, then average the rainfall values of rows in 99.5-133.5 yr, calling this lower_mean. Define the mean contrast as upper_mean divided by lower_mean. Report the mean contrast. 0.64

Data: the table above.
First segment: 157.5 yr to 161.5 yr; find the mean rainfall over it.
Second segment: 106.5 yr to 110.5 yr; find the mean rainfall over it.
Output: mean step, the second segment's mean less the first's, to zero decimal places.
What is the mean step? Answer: 102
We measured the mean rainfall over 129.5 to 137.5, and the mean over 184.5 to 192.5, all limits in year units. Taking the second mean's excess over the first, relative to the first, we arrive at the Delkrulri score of -0.42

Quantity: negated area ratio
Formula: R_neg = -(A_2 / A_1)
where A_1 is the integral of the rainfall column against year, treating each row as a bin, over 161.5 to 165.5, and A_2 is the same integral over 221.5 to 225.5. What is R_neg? -1.38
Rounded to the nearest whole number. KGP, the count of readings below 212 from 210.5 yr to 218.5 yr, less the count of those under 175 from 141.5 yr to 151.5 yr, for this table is -1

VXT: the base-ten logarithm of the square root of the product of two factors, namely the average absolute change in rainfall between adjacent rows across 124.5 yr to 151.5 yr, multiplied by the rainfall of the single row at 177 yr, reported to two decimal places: 1.50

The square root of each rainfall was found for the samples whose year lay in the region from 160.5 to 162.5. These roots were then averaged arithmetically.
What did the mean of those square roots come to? 12.30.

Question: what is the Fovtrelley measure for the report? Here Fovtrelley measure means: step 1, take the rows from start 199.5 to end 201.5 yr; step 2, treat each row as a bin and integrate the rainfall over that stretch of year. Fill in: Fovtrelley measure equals 312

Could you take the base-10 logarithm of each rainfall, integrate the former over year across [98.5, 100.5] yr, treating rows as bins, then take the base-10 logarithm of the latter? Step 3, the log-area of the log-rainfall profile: 0.678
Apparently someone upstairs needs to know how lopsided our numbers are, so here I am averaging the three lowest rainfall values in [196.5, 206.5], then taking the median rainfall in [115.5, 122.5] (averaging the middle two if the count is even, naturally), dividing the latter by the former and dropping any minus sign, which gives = 1.77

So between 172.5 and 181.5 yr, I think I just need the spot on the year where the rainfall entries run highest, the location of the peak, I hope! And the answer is 174 yr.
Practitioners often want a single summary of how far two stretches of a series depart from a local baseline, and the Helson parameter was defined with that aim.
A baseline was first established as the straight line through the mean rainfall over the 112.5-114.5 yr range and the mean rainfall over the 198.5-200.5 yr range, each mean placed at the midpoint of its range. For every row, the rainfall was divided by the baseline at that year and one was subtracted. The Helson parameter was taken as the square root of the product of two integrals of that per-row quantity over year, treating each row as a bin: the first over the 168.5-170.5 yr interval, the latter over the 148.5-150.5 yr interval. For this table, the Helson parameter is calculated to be 0.20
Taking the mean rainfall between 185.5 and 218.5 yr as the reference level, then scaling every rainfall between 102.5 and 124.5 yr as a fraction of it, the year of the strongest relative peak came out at 118 yr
